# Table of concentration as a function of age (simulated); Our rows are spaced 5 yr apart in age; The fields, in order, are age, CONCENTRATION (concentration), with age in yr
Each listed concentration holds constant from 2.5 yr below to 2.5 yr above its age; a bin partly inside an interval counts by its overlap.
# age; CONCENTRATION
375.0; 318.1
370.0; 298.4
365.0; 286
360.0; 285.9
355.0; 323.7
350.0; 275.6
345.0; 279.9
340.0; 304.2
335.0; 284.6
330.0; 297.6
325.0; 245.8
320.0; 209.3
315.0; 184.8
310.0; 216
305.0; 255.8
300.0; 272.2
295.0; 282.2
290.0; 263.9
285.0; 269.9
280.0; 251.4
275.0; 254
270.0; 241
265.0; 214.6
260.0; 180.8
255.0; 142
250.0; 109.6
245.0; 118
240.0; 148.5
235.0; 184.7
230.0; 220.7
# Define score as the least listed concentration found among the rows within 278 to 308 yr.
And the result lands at 251.4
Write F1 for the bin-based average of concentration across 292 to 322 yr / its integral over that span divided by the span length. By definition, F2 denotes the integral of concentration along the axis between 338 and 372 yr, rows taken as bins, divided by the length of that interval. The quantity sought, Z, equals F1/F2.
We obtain 0.81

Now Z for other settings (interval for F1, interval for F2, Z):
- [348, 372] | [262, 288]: 1.20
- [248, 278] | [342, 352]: 0.69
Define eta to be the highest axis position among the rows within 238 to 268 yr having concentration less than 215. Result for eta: 265.0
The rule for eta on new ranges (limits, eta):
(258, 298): 265.0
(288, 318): 315.0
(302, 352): 320.0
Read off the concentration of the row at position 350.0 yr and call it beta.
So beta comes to 275.6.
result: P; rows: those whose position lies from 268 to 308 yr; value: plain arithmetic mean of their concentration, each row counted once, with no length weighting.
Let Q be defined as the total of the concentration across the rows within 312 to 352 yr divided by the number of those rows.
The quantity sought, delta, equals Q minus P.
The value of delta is -1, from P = 261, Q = 260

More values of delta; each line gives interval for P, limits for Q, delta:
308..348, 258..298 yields -8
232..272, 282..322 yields 77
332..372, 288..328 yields -51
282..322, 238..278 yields -68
